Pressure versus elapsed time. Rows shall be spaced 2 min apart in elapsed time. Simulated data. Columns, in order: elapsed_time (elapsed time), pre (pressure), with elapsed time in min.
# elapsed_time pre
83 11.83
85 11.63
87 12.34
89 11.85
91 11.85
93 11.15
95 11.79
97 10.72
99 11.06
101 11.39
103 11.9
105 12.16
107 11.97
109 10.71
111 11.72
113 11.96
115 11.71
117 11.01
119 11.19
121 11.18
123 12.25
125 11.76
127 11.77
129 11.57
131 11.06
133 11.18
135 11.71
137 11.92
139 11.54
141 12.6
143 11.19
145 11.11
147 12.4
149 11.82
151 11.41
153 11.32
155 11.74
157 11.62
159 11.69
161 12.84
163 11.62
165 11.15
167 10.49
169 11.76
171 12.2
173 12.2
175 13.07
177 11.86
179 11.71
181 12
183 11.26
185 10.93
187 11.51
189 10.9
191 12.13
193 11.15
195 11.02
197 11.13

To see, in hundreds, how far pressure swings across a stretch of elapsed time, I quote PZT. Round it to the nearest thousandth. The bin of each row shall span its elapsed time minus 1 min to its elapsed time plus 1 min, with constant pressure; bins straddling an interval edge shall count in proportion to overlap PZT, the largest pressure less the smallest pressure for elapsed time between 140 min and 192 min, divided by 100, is 0.026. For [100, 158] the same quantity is 0.019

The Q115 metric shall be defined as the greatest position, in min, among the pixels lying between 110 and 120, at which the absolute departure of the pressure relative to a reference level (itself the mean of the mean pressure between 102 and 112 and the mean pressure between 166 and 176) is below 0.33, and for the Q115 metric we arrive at 115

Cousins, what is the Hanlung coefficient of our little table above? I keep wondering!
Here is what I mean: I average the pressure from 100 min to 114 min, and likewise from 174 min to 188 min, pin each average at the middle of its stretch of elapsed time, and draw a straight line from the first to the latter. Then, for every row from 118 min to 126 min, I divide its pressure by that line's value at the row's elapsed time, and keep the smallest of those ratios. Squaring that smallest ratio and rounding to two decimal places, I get 0.91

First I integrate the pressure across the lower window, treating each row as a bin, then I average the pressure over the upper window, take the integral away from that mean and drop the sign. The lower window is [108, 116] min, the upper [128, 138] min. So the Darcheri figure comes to 81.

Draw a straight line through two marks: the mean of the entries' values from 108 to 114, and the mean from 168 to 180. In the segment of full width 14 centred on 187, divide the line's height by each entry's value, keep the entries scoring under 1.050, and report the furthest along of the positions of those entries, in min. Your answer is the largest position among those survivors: 191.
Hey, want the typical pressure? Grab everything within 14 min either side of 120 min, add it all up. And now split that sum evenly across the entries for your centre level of 11.5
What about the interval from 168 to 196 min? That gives 11.7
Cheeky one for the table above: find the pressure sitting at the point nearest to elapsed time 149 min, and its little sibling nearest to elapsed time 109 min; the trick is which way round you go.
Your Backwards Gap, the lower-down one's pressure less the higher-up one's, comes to -1.1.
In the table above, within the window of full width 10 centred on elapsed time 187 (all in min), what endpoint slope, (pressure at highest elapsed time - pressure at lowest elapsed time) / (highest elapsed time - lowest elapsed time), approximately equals 0.11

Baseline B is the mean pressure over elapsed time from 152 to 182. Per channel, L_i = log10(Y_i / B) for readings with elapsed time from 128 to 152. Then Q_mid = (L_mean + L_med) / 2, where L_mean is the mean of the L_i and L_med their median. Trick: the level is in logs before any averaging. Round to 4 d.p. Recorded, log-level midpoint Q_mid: -0.0086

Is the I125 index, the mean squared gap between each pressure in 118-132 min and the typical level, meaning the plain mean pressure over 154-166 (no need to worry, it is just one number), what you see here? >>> 0.21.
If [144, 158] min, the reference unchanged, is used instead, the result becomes 0.17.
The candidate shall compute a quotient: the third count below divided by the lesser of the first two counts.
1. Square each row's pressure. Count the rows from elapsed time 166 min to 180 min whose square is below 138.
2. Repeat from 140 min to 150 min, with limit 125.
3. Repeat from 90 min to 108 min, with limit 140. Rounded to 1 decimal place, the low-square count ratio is 5.0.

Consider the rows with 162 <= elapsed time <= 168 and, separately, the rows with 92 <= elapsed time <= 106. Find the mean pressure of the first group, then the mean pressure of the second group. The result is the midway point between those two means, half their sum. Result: 11.3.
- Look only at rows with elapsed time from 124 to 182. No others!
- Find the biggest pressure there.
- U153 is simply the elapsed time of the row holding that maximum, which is 175 min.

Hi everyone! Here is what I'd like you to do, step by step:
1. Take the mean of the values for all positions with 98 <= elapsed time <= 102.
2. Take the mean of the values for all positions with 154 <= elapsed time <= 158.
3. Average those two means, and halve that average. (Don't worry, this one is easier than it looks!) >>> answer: 5.73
